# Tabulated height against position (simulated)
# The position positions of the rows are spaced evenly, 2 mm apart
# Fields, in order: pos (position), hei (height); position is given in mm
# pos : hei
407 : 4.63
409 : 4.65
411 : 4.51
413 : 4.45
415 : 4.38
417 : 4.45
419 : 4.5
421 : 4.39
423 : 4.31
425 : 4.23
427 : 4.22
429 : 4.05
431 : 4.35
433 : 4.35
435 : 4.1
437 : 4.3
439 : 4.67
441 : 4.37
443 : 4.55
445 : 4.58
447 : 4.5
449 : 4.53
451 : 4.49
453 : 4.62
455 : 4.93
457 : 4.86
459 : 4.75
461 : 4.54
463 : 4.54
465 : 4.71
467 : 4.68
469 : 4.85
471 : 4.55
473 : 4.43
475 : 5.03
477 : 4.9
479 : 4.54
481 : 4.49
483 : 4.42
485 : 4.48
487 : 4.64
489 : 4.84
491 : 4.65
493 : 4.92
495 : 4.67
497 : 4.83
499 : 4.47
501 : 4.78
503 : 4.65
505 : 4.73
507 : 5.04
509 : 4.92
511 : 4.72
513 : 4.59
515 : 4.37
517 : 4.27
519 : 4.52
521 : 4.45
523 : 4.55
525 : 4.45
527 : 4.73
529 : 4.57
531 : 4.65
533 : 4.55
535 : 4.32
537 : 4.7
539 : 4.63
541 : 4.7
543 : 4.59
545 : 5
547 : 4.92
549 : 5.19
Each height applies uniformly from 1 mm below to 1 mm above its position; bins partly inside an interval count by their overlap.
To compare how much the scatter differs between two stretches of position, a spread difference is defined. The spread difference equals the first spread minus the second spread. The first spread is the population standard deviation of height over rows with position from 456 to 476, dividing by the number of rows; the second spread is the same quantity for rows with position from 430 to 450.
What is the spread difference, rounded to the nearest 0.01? 0.02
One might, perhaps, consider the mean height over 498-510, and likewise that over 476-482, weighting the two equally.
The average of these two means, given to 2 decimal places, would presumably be 4.70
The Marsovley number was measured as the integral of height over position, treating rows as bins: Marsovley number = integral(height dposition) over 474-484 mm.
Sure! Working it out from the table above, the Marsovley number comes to 46.8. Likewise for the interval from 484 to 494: 47.1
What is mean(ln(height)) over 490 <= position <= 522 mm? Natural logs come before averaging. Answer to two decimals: 1.54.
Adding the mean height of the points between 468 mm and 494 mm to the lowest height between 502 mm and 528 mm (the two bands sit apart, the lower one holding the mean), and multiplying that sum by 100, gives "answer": 894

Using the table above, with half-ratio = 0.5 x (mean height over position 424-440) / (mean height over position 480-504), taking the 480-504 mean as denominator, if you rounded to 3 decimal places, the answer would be 0.460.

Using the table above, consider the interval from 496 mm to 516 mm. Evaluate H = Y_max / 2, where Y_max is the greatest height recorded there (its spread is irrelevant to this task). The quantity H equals 2.52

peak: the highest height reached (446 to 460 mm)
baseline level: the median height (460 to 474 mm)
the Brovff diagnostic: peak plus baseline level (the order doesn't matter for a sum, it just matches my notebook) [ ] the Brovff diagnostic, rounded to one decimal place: 9.5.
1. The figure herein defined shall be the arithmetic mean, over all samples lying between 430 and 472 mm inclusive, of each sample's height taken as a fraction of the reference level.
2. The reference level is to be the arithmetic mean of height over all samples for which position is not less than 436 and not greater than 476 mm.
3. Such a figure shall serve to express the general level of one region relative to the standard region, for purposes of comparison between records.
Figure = 0.987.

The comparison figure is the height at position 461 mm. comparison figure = 4.54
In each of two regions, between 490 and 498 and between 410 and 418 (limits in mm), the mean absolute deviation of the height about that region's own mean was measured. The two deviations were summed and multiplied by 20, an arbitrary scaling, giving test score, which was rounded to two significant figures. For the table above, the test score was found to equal 2.8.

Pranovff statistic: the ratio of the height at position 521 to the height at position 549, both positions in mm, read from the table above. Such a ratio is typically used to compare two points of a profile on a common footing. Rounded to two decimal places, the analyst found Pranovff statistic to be 0.86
